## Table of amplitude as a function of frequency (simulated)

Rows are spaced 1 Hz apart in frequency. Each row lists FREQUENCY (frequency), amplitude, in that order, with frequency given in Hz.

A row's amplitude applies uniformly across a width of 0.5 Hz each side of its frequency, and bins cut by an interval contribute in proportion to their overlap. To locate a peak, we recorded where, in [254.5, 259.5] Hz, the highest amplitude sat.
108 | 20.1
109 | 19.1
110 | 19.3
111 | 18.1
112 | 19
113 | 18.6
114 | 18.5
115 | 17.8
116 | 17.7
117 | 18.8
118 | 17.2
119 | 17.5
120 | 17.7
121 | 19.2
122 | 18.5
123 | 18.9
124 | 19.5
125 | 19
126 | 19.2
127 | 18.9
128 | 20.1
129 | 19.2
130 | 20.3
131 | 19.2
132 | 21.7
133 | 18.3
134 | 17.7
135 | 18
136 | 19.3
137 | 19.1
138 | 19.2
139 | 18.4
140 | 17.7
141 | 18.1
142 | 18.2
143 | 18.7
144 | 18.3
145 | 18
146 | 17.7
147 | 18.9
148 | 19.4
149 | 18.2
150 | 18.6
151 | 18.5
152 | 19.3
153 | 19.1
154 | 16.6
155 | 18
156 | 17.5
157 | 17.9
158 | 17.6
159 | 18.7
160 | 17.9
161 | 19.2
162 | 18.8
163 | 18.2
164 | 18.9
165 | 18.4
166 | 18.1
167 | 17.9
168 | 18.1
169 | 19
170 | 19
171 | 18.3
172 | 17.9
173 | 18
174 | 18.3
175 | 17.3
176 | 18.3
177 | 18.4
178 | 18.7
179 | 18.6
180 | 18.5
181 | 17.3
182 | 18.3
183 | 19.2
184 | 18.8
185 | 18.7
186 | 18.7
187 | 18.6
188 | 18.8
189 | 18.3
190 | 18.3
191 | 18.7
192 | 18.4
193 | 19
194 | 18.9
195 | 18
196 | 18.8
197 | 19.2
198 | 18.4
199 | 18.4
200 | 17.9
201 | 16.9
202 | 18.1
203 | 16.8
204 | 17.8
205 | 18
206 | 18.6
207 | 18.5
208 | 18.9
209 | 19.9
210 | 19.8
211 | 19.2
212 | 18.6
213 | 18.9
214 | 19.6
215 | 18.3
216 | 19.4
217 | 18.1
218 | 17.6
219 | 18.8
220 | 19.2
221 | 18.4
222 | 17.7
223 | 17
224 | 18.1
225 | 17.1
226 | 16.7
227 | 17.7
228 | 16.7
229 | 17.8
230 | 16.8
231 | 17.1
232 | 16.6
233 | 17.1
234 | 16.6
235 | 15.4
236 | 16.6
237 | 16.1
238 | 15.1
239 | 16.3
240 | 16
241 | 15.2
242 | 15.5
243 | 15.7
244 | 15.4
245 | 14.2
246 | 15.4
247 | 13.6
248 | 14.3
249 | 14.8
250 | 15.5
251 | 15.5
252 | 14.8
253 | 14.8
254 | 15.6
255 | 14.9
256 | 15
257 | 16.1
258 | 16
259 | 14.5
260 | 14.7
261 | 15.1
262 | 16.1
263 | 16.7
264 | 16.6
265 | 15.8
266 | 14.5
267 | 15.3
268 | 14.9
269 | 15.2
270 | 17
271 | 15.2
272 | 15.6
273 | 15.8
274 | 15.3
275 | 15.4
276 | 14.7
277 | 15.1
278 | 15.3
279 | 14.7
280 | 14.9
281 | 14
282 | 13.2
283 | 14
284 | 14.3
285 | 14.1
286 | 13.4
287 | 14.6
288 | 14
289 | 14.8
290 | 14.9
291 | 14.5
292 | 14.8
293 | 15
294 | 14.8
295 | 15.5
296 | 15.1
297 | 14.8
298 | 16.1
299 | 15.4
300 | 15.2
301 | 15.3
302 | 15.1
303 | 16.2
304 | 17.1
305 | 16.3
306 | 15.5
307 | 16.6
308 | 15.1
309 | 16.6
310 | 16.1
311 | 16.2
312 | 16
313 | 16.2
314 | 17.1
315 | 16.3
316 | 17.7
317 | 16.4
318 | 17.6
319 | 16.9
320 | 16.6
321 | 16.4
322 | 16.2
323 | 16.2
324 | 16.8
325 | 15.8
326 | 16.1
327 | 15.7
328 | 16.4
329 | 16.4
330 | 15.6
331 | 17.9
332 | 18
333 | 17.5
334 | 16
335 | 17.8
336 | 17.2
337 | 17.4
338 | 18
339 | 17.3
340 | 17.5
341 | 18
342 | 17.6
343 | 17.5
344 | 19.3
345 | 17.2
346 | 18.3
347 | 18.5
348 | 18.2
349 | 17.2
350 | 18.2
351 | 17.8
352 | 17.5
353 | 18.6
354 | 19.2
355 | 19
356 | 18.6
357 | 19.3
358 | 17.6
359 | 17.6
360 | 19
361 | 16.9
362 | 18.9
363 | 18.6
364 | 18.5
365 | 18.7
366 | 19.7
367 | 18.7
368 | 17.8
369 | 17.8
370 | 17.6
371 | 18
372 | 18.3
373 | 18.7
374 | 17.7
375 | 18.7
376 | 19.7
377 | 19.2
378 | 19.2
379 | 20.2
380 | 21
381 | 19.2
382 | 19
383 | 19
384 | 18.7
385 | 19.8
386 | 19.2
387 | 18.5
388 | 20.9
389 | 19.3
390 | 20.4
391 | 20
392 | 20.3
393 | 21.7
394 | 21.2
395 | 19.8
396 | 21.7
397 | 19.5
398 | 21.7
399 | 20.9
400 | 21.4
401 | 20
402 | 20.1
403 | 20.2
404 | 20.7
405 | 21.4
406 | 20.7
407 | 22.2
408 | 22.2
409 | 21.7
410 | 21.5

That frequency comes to 257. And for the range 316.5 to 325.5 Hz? 318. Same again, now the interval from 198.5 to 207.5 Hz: 206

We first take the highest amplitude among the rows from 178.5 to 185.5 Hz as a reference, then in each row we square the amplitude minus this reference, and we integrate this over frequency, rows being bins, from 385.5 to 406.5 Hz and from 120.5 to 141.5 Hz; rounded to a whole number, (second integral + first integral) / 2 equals 34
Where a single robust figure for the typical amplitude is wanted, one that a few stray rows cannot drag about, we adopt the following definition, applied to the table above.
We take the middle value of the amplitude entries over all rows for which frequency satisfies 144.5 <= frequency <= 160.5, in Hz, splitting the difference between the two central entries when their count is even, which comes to 18.1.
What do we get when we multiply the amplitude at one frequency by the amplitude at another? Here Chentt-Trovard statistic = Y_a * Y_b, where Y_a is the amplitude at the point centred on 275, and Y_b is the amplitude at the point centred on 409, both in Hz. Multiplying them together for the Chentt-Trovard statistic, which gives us 334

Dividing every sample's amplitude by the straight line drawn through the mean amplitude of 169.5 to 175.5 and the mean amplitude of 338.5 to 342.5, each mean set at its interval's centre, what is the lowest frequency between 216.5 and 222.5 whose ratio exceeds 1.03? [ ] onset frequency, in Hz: 219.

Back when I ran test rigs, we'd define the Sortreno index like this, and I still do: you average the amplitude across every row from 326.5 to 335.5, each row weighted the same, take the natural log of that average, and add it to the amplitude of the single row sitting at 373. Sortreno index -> 21.52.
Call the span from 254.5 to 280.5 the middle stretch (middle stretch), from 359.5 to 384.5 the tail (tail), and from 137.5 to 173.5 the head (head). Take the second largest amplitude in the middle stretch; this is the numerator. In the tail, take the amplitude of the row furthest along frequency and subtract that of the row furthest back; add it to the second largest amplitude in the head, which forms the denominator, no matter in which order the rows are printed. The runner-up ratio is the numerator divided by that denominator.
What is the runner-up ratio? 0.88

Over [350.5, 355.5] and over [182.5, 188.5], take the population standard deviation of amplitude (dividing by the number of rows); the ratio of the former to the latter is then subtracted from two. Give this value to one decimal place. -1.5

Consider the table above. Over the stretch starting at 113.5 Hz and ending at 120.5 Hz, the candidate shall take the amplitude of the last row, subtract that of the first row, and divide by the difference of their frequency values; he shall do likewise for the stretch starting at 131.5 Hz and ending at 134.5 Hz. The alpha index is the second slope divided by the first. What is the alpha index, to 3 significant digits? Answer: 15.0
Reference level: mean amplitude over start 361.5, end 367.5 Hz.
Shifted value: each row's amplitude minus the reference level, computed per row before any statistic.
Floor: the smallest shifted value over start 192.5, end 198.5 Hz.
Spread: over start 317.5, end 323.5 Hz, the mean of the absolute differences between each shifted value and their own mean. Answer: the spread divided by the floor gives -0.47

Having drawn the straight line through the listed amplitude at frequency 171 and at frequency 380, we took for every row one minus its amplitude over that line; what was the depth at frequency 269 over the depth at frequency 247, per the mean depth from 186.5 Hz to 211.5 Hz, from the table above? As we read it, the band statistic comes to 81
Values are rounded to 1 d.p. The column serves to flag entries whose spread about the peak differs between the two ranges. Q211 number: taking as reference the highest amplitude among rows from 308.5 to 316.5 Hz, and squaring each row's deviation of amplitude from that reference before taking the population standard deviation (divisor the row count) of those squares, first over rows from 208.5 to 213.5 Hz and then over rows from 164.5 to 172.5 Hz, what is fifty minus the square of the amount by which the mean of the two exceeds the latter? 49.8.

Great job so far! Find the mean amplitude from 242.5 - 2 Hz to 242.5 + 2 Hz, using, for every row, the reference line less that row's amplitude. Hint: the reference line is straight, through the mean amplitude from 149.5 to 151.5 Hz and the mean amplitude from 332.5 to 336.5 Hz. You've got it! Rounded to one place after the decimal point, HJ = 2.4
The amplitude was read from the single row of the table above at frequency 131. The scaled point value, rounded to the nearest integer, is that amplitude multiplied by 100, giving 1920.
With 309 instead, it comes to 1660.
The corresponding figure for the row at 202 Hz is 1810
